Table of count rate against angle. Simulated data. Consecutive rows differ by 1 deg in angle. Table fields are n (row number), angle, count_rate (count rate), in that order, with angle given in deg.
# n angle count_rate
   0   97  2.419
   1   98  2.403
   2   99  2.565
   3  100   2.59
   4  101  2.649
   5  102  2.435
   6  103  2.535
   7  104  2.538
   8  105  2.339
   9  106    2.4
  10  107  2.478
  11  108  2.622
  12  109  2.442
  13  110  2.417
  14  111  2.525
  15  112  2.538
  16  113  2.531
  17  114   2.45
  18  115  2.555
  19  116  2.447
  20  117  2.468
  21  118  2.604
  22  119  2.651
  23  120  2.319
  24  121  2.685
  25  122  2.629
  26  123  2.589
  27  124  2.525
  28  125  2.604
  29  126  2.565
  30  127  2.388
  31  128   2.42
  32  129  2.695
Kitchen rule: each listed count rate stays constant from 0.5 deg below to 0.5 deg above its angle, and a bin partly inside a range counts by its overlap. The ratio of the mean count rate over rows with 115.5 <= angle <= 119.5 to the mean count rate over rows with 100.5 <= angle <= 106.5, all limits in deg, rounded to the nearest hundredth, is 1.02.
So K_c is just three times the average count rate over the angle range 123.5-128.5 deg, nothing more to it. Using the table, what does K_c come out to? 7.50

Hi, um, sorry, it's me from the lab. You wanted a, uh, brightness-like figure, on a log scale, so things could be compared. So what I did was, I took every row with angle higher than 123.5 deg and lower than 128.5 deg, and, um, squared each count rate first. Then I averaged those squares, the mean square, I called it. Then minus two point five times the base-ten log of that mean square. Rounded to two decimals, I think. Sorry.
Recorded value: -1.99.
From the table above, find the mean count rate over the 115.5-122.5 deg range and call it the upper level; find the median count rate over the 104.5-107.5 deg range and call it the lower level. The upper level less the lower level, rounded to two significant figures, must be 0.14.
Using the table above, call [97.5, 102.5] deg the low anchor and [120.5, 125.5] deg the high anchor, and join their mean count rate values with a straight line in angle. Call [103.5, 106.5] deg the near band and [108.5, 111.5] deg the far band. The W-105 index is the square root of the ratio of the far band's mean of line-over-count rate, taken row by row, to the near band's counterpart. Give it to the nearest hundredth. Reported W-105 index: 1.00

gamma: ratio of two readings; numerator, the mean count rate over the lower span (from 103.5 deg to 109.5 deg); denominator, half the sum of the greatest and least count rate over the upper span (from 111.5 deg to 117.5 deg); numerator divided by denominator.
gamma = 0.988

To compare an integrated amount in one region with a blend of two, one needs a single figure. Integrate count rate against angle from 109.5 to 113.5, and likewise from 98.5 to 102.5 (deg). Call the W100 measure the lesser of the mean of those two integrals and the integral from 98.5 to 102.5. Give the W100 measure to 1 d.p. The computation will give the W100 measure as 10.1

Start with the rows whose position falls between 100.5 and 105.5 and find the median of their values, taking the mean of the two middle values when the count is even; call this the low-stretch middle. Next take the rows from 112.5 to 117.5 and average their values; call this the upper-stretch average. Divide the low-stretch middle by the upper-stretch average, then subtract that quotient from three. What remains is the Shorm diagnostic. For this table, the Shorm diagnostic 1.98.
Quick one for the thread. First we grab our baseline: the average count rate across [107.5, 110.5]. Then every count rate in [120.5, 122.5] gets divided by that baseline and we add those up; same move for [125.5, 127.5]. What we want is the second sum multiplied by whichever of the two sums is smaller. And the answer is 3.95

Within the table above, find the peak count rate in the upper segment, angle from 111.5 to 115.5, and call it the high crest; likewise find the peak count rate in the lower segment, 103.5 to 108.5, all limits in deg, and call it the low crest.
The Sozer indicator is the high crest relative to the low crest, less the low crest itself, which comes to -1.65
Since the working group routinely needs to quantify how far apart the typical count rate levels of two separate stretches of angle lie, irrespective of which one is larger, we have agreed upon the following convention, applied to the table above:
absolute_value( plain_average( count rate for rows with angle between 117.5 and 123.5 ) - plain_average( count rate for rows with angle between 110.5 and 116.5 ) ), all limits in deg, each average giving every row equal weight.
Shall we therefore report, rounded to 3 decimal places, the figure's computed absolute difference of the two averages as 0.072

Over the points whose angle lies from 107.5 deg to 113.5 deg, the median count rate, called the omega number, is 2.53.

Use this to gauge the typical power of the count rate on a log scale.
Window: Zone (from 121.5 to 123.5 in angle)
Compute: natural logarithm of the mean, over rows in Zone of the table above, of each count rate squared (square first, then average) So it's 1.92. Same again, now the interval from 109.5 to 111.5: 1.81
